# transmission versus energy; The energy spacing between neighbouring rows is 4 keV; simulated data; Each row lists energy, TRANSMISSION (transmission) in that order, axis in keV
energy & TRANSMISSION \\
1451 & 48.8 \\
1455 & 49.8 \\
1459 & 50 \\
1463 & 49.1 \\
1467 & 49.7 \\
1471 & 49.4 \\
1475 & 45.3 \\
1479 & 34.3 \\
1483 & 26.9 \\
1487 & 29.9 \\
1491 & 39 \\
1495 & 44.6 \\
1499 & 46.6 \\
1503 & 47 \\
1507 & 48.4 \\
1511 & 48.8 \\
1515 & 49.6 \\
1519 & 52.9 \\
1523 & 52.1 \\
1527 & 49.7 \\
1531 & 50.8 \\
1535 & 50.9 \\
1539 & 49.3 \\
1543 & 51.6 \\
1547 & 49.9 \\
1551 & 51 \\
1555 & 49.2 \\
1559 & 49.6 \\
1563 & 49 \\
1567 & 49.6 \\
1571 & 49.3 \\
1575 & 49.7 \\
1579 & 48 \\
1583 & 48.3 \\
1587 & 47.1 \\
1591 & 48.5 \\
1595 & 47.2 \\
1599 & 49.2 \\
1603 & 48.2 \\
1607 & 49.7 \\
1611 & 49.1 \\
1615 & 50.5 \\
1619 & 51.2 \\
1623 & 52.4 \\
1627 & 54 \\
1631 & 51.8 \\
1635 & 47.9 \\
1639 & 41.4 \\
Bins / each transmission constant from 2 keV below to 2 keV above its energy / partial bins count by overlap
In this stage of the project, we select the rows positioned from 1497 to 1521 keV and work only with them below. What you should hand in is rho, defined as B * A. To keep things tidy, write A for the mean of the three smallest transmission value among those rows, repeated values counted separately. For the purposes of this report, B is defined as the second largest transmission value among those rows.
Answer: 2348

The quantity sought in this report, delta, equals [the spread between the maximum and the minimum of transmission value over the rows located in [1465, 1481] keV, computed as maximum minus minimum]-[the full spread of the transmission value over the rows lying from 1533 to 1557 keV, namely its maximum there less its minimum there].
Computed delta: 13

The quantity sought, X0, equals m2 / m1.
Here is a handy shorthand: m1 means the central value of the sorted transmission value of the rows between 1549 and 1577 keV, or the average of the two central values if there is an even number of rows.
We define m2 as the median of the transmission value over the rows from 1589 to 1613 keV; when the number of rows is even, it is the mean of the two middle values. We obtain 0.984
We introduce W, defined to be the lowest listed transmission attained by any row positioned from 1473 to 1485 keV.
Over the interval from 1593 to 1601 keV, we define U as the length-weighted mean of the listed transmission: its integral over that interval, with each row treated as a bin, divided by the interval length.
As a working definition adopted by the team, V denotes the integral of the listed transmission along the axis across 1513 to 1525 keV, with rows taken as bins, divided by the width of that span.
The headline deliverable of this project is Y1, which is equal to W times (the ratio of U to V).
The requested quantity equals 25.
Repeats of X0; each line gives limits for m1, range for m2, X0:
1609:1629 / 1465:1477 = 0.965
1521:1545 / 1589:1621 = 0.967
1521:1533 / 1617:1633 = 1.026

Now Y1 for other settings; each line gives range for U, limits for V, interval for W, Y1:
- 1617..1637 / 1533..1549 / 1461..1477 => 46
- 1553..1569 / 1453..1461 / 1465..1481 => 34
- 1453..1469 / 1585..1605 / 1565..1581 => 50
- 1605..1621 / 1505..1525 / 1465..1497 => 27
